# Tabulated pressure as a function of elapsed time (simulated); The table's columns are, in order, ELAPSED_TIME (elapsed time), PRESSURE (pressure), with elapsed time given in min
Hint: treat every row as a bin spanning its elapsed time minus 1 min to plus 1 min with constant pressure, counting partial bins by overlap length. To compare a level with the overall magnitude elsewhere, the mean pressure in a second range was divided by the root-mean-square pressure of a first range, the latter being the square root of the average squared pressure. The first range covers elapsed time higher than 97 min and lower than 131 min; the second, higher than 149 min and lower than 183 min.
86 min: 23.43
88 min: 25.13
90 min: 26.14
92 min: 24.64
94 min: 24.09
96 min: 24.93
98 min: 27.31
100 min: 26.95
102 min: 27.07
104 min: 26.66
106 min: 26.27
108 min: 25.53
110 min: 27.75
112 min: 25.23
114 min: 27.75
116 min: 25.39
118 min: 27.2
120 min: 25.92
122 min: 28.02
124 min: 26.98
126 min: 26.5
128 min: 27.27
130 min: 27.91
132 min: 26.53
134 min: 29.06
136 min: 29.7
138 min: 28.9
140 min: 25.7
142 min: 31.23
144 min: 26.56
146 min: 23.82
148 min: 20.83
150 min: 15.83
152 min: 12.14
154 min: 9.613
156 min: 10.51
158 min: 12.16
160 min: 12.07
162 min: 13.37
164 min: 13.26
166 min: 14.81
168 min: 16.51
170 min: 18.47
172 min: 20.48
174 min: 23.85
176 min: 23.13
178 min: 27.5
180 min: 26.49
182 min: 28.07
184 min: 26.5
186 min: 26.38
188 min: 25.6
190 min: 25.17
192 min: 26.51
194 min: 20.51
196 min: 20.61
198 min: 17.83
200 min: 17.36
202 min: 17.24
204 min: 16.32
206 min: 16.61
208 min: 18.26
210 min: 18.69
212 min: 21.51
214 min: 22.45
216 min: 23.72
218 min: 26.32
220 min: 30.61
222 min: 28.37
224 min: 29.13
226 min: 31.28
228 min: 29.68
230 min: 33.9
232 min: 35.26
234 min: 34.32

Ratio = 0.65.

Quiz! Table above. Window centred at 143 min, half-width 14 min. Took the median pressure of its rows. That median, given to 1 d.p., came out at 26.1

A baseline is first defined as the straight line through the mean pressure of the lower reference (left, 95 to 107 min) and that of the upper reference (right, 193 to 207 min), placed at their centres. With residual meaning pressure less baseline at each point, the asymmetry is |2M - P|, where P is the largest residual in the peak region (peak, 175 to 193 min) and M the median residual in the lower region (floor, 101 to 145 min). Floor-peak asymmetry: 3.7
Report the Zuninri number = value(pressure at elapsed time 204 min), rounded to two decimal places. 16.32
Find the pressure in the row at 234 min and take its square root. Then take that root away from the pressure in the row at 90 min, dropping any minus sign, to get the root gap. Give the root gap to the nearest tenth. 20.3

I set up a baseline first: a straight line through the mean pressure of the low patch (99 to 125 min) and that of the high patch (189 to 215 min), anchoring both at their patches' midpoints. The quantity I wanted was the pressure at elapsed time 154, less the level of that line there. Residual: -14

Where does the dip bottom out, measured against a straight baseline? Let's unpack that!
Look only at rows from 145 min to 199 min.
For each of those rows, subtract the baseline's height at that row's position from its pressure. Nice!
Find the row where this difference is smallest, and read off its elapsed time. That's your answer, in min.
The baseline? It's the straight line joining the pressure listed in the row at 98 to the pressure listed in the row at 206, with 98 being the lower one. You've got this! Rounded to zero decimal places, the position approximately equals 154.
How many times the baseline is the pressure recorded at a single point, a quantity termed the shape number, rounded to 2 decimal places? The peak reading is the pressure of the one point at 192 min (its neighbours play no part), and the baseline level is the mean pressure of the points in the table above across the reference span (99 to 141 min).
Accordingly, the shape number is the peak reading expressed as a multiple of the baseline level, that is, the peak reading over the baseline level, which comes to 0.98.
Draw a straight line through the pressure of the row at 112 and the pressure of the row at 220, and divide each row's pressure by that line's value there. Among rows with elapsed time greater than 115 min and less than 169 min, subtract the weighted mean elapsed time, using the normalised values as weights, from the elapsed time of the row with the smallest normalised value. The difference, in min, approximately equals 16.4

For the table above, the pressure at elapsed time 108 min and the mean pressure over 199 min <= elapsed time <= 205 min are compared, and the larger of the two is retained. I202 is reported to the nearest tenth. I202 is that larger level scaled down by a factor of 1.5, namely 17.0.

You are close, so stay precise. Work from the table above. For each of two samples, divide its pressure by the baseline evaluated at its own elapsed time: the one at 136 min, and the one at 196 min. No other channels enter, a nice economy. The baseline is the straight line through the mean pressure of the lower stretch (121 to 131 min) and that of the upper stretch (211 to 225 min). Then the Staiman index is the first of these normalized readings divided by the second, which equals 1.4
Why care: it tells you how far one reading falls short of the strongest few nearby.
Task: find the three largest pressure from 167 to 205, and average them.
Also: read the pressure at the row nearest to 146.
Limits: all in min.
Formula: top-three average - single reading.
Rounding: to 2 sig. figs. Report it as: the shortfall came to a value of 3.5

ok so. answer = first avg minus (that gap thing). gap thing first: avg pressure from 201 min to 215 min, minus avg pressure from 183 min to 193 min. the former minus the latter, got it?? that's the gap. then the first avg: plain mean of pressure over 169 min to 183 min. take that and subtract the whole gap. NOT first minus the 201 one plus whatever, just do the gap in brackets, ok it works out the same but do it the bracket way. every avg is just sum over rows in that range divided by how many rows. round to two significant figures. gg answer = 31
